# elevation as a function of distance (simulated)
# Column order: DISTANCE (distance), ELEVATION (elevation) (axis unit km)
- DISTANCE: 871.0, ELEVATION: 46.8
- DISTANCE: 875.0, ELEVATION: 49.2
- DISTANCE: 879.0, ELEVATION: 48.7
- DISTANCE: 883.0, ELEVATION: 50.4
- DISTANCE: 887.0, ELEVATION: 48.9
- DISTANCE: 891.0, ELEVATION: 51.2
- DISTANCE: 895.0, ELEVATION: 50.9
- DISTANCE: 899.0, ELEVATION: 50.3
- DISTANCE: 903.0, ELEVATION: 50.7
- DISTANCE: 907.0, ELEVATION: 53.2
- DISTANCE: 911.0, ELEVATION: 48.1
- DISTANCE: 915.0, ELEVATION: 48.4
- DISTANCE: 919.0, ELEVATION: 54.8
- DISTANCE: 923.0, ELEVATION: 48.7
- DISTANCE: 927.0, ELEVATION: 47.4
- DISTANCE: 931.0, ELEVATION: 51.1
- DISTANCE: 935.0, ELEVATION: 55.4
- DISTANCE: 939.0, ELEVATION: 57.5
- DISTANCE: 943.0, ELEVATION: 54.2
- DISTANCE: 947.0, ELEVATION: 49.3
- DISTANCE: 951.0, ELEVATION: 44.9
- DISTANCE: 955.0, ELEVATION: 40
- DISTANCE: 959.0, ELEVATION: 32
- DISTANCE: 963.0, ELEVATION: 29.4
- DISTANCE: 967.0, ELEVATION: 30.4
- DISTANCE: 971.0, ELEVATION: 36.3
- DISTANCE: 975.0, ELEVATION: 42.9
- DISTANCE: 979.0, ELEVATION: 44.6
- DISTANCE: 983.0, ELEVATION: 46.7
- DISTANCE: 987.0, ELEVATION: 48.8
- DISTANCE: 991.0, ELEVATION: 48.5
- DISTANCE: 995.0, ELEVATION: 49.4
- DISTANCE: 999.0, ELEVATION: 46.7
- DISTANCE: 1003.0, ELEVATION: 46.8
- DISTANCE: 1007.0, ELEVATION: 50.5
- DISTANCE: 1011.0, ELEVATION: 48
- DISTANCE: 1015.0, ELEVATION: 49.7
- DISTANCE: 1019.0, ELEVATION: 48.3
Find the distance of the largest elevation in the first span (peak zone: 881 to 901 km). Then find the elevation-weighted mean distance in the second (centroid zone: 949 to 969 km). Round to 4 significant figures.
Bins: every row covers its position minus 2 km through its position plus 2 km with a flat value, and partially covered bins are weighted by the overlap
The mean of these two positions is 924.6 km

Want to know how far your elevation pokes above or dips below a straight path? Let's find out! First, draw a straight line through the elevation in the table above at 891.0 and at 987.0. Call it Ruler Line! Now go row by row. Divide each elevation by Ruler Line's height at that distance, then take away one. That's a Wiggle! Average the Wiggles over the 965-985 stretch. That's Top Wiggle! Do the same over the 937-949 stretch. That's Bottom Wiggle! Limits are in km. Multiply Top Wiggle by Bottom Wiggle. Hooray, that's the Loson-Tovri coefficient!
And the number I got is -0.014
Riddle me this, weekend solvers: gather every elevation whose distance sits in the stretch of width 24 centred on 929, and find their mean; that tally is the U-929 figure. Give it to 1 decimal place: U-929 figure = 52.5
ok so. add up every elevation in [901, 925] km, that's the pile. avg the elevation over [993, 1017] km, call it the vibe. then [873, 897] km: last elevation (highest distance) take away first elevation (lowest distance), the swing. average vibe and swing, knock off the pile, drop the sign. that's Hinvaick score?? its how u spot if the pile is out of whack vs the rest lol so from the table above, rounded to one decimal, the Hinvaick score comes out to 278.8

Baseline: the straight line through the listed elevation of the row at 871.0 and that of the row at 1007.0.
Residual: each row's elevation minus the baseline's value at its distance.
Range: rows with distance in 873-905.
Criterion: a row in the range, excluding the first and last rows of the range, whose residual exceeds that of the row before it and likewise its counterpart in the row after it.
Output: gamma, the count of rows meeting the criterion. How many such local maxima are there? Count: 2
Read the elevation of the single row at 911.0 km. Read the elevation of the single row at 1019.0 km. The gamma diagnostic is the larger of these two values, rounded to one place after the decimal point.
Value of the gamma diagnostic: 48.3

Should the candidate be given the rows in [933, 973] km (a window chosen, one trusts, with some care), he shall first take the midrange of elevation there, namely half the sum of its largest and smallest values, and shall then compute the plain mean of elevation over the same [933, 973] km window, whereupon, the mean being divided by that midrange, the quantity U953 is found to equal 0.99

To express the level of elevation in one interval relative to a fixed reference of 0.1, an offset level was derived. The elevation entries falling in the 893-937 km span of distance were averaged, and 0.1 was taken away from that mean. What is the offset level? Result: 50.7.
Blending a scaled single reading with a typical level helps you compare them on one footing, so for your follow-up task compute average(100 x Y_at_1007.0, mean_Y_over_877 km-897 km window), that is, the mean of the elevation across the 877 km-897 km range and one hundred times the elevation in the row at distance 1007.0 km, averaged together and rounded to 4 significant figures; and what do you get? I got 2550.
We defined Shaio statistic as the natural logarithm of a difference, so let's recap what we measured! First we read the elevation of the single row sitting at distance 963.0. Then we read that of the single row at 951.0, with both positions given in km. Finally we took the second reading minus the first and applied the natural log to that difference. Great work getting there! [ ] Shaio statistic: 2.7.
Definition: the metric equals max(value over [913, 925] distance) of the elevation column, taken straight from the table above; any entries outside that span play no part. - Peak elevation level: 54.8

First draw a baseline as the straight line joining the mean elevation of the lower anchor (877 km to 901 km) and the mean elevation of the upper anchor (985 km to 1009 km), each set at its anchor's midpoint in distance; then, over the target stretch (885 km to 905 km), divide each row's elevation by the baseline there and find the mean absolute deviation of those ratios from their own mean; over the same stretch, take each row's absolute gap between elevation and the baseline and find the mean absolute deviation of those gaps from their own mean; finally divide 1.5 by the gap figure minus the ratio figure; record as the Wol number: 6.9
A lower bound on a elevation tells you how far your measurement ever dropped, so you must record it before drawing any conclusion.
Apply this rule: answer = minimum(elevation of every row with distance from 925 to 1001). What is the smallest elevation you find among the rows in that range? 29.4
